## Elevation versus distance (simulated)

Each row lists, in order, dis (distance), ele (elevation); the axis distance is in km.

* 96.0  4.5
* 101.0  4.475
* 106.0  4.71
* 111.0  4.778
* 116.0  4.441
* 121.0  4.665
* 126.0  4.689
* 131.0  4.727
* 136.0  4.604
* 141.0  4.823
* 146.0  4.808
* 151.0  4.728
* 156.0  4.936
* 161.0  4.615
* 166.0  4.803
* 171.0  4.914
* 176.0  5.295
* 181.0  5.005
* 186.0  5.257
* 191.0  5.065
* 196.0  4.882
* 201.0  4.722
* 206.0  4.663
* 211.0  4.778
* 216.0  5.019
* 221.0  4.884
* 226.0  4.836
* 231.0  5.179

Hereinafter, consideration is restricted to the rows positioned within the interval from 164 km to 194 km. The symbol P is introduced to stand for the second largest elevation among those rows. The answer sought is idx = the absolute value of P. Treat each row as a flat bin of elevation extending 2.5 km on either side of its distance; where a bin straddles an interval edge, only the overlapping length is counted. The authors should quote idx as 5.26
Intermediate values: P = 5.257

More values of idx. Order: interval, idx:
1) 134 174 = 4.91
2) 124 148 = 4.81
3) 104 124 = 4.71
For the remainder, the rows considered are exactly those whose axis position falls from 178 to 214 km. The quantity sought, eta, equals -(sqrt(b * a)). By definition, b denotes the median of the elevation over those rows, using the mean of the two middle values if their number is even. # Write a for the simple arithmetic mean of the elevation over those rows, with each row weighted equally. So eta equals -4.90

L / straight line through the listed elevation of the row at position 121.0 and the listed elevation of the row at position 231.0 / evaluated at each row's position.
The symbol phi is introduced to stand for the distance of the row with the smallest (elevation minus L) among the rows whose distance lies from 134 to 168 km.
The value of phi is 161.0 km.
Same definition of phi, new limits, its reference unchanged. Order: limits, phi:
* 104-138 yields 116.0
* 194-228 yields 206.0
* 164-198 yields 196.0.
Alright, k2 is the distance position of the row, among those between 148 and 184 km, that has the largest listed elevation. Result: 176.0 km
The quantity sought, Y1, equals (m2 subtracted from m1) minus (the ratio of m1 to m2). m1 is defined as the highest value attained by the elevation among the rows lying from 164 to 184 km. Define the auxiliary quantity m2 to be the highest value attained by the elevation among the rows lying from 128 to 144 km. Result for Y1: -0.63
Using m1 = 5.295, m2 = 4.823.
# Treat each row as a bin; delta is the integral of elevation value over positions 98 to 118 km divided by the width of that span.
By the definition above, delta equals 4.60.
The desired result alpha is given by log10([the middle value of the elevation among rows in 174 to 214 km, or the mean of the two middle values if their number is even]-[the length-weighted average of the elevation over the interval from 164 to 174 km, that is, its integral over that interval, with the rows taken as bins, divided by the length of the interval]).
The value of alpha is -1.2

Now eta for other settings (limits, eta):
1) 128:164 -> -4.74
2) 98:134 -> -4.66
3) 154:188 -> -4.96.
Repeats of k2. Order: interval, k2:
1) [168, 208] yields 176.0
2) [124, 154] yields 141.0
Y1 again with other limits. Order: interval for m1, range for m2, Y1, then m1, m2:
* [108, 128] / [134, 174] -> -1.13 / 4.778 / 4.936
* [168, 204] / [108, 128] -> -0.59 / 5.295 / 4.778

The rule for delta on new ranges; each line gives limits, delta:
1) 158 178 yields 4.90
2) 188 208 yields 4.85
